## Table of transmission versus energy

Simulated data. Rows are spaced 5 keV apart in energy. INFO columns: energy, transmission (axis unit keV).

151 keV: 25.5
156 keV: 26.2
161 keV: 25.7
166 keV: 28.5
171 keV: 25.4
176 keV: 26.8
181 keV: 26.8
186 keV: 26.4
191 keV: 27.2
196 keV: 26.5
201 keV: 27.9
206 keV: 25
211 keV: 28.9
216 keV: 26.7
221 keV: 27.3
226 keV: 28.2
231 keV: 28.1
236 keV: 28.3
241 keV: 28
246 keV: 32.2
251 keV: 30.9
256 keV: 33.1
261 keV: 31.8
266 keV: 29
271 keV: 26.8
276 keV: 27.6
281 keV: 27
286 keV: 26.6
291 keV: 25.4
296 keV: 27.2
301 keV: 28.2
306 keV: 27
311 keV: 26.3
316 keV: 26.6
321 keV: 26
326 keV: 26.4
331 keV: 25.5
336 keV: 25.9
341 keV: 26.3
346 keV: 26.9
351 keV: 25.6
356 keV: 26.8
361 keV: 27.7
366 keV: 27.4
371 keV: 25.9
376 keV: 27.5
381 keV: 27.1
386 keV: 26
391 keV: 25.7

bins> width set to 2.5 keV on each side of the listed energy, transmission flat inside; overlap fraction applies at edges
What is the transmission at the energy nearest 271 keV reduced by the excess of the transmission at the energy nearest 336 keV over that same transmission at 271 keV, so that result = 27.7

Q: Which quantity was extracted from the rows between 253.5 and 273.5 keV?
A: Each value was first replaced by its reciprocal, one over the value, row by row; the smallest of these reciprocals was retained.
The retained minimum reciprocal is 0.0302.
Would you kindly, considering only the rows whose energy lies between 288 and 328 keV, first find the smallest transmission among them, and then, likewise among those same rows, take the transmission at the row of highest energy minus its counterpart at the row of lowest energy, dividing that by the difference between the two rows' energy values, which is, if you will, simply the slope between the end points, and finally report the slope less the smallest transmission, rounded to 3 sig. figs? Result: -25.4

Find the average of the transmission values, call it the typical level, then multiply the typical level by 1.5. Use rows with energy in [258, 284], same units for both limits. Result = 42.7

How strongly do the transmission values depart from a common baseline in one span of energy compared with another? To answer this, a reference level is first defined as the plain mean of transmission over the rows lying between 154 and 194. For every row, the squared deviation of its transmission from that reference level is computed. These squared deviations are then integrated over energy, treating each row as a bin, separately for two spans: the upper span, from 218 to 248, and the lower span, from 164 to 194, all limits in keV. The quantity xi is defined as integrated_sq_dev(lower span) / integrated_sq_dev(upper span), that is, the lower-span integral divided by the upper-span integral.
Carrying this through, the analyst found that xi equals 0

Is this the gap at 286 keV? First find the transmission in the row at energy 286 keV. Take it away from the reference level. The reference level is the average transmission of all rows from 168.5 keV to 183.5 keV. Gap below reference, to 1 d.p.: -0.3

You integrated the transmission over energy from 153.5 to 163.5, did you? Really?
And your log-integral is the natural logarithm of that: 5.56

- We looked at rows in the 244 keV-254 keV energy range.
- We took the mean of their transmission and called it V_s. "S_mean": 31.6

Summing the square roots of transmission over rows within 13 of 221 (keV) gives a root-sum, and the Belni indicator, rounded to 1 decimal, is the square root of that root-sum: 5.1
